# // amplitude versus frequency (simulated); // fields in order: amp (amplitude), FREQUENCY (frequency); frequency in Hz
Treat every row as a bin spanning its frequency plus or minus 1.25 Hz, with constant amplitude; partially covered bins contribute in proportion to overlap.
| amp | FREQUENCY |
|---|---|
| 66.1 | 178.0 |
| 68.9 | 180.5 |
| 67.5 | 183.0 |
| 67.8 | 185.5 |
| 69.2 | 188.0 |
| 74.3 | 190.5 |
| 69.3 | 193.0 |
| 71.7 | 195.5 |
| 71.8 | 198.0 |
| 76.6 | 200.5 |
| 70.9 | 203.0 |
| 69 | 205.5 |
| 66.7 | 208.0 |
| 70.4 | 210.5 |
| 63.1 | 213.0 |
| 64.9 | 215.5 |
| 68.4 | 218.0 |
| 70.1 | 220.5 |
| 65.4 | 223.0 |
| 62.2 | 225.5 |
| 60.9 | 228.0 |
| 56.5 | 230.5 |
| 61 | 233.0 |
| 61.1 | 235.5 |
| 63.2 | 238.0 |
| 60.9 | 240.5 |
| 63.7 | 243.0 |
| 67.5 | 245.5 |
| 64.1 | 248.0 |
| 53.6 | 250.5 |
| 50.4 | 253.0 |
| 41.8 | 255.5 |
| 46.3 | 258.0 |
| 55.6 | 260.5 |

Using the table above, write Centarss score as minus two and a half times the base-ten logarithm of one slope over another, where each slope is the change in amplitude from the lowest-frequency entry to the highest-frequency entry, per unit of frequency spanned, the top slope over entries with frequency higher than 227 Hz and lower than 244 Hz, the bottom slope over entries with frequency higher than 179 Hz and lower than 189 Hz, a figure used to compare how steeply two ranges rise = -2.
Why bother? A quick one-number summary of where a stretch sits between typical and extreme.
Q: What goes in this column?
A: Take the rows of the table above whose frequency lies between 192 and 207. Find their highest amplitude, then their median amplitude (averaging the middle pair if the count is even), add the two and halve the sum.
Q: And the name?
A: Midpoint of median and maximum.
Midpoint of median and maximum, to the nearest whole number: 74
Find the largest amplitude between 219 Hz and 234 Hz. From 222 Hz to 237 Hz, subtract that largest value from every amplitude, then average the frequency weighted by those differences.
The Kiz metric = 229.9 Hz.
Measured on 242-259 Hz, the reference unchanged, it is 253.3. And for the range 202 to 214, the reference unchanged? 211.4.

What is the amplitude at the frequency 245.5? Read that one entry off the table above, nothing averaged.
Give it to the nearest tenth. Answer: 67.5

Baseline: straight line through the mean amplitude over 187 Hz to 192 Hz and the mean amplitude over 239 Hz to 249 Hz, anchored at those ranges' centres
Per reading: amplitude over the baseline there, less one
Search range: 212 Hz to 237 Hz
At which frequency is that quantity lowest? 230.5 Hz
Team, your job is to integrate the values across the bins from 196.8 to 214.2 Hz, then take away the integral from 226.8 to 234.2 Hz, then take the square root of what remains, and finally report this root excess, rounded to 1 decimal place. 27.8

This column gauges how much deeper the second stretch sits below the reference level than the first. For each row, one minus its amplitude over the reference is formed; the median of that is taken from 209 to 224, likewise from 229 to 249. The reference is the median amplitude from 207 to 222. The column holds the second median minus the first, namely 0.07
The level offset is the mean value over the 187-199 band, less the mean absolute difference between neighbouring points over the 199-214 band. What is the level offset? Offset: 67.1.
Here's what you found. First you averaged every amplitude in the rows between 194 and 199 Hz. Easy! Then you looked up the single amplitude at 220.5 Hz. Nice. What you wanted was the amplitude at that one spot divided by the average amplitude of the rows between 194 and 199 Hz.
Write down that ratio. 0.98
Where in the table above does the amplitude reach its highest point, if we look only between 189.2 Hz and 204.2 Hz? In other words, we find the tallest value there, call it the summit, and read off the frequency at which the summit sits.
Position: 200.5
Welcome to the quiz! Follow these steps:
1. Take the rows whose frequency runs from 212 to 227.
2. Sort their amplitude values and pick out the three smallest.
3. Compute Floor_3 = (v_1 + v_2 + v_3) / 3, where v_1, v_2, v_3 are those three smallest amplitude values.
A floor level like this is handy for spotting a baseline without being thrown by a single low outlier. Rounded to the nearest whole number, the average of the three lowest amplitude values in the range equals 63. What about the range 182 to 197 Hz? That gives 68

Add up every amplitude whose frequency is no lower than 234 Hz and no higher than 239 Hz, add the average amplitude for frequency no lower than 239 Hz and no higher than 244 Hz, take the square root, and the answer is 13.7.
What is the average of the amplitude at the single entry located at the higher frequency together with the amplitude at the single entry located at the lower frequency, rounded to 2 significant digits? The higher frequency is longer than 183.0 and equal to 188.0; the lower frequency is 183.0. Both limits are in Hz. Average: 68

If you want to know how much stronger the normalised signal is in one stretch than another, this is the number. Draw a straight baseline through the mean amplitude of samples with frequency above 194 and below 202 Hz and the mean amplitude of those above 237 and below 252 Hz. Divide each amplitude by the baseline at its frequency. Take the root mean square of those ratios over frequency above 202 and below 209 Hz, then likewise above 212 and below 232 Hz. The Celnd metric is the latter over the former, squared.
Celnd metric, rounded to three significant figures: 0.967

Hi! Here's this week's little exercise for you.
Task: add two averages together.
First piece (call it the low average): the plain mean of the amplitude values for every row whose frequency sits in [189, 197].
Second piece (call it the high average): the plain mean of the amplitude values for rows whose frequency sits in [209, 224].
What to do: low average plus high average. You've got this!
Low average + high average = 139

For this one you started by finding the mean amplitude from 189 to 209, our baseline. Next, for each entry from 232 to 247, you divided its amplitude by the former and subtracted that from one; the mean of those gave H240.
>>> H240 0.12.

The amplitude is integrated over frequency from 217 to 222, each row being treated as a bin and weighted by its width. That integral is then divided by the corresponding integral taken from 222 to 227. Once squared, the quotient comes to 1.18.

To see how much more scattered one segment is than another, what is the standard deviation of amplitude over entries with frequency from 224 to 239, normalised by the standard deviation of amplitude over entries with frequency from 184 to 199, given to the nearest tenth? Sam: 1.0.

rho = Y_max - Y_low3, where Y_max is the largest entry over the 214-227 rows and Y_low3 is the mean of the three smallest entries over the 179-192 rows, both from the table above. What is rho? 2.0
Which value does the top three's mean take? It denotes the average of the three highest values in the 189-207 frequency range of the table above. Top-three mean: 74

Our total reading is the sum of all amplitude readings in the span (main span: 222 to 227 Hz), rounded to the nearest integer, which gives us 128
